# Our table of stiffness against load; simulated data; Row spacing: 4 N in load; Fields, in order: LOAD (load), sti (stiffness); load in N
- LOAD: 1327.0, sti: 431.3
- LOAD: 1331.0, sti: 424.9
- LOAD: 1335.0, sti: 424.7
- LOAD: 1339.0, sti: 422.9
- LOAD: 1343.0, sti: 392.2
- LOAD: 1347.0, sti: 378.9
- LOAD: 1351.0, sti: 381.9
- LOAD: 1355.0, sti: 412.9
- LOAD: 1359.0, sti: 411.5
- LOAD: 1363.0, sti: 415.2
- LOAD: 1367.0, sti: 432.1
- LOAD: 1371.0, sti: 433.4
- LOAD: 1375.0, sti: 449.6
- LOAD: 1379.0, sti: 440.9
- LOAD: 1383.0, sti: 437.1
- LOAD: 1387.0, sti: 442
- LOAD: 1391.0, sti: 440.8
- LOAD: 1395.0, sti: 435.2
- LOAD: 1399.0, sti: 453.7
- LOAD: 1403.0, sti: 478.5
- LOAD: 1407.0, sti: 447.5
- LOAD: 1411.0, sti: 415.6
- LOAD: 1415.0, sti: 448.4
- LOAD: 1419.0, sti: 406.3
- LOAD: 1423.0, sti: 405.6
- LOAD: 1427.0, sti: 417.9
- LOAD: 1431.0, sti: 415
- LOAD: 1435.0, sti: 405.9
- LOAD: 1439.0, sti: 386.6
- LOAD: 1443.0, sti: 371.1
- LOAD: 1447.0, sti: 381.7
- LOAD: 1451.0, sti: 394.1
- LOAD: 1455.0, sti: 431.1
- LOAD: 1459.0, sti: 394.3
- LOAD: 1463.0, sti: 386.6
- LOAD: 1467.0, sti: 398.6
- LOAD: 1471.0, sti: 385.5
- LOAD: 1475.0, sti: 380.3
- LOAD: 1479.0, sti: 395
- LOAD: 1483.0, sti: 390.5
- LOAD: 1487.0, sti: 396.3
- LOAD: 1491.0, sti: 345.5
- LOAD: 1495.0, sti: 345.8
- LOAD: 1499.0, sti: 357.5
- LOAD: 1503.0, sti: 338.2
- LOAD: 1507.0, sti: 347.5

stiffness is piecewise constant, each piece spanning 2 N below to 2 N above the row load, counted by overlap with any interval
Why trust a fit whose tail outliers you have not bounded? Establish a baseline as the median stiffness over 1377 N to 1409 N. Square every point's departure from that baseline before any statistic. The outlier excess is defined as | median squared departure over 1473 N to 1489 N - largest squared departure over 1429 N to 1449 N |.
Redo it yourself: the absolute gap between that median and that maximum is 2572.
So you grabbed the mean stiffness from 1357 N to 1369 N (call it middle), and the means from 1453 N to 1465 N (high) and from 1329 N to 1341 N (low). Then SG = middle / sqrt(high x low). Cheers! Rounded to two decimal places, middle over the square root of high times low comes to 1.01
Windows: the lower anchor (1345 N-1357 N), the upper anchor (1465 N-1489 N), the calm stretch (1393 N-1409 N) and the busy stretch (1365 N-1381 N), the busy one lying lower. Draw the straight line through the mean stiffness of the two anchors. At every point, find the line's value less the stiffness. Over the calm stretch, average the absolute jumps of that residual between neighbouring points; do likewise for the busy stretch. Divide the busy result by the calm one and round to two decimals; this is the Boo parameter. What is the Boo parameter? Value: 0.35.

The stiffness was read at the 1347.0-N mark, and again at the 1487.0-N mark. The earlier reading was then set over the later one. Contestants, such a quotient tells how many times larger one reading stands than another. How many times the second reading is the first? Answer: 0.96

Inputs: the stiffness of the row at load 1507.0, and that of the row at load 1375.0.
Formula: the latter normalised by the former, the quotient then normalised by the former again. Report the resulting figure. 0.0037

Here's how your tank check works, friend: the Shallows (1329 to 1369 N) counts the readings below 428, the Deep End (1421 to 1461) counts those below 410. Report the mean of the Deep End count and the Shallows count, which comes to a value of 8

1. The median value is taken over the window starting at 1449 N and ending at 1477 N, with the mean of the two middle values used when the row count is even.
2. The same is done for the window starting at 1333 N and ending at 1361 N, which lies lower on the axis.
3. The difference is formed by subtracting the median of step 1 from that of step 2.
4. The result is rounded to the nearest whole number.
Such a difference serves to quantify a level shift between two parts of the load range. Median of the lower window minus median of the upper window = 17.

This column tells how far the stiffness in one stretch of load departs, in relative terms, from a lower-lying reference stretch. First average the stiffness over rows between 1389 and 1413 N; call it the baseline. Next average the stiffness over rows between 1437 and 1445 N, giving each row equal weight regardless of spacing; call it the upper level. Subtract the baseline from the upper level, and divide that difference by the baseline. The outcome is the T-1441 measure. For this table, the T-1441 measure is -0.15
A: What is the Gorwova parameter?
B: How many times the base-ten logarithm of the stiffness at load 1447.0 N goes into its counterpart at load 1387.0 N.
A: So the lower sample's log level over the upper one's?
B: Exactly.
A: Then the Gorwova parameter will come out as 1.02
